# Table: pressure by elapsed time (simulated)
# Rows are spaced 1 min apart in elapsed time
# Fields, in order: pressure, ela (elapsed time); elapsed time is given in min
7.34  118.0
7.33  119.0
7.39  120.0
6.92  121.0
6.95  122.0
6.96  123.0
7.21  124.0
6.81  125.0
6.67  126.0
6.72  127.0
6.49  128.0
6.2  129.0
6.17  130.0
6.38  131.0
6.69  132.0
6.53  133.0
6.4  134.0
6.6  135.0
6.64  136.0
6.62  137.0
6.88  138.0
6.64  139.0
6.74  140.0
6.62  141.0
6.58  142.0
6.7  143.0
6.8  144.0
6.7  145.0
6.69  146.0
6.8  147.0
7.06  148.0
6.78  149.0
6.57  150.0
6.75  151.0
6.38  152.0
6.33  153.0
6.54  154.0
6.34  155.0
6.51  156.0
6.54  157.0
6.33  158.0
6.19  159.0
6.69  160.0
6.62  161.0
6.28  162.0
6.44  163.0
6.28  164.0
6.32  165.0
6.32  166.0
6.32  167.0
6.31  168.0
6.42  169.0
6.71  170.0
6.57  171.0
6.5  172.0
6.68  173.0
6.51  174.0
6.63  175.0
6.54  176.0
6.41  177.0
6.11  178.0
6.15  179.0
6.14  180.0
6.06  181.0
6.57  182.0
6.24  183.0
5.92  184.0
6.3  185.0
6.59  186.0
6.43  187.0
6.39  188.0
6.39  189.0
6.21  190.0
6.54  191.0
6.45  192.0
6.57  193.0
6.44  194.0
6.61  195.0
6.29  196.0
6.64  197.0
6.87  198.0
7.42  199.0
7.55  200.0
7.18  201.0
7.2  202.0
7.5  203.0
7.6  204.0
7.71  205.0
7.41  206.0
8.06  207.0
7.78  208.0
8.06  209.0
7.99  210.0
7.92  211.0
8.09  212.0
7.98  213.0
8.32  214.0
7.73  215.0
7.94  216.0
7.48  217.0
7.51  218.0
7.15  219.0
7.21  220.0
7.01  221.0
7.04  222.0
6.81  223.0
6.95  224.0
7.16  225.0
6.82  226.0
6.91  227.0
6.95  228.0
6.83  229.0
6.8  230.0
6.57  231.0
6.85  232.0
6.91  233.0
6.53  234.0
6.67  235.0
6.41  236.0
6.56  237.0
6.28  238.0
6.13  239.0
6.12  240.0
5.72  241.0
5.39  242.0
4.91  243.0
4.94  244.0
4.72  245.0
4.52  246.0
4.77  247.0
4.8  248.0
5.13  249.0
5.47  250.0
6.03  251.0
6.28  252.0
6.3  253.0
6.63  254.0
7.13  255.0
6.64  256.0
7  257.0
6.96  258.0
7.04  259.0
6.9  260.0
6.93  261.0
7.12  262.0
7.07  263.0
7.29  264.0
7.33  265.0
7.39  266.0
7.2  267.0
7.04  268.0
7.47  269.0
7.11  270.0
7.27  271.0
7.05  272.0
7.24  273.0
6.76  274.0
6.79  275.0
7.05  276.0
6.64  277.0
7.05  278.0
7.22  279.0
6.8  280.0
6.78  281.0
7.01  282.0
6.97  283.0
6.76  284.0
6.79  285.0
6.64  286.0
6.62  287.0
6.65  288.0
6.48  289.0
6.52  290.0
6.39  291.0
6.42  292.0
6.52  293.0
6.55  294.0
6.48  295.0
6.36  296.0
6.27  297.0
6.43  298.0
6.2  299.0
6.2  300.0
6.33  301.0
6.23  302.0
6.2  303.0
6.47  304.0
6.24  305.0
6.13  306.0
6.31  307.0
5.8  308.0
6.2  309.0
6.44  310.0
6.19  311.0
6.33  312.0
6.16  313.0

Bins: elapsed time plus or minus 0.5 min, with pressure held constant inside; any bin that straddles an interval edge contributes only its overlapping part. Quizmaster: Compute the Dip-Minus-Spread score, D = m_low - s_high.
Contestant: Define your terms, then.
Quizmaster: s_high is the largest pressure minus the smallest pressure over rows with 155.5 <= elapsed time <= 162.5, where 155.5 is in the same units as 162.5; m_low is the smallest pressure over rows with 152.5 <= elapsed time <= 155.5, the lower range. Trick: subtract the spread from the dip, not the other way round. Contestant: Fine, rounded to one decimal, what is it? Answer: 5.8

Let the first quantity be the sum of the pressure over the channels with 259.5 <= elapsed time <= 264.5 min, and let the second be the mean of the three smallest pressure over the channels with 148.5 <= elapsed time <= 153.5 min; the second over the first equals 0.18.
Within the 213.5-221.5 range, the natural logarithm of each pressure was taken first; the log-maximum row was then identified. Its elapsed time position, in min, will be 214.0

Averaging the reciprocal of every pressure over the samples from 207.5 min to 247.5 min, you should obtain 0.152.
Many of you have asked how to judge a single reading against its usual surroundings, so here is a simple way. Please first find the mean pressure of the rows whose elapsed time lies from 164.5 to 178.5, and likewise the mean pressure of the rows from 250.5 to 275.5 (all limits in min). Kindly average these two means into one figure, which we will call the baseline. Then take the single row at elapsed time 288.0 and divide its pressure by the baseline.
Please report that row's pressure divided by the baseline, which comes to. 0.99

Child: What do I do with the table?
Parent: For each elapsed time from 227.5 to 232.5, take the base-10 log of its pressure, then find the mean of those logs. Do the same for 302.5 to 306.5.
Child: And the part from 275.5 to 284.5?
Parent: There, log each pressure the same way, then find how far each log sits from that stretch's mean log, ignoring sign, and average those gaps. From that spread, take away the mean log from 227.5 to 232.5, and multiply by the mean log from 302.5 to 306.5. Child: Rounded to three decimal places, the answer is -0.655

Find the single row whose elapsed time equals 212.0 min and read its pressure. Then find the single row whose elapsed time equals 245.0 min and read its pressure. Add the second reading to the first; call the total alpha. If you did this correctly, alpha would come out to 12.8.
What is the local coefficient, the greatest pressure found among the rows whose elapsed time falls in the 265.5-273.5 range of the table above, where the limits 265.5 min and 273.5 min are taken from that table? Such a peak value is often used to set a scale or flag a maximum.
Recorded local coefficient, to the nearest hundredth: 7.47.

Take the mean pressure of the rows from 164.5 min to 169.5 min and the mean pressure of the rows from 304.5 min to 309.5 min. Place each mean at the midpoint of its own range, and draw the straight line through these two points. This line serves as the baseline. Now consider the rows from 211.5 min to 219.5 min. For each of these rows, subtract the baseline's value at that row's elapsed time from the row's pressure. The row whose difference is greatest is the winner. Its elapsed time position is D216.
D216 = 214.0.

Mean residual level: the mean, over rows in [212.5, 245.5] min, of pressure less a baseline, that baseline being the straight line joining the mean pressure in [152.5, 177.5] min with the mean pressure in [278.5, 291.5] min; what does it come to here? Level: 0.10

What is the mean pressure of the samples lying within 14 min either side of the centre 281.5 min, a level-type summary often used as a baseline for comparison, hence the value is 6.8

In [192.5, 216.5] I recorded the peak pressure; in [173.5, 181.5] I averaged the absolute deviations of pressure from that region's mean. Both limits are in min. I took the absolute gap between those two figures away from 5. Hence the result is -3.1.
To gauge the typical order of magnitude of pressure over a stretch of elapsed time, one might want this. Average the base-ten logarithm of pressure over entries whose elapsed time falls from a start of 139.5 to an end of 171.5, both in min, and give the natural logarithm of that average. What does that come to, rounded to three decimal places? -0.204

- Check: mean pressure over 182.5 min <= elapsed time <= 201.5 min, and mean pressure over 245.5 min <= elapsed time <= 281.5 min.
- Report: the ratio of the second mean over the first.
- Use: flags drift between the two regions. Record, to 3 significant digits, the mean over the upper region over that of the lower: 1.01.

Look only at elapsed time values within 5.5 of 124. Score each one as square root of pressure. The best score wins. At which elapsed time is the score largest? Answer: 120.0 min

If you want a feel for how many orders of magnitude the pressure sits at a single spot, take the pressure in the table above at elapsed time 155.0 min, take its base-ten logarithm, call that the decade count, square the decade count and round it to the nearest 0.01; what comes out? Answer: 0.64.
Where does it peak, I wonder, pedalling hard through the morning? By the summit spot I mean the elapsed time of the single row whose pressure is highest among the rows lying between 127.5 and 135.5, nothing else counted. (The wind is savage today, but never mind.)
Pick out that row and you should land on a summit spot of 132.0 min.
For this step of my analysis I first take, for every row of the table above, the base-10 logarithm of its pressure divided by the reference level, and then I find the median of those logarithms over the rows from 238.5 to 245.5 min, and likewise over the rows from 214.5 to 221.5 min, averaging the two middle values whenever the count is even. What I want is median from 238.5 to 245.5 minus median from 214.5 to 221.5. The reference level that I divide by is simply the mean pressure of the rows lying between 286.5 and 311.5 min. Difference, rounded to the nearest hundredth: -0.14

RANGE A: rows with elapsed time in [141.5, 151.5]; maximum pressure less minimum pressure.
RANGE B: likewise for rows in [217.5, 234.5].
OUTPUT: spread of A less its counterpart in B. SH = -0.5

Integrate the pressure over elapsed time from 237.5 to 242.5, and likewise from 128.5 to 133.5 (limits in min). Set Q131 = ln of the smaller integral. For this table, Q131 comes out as 3.39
